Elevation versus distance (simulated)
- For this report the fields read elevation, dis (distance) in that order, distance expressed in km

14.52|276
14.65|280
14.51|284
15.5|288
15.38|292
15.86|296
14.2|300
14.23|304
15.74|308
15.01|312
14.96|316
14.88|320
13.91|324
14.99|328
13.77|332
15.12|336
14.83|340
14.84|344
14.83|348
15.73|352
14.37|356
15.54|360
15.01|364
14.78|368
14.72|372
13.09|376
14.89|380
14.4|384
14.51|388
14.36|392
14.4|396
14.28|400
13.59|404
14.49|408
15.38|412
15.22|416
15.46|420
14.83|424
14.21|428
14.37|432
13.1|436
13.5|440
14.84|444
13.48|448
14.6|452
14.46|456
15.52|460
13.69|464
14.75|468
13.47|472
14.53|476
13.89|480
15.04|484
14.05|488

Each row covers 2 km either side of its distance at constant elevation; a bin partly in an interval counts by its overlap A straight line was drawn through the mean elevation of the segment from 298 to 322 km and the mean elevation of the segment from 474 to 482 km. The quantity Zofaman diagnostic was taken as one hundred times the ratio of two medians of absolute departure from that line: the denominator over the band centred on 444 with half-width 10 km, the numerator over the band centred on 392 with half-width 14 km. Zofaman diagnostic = 20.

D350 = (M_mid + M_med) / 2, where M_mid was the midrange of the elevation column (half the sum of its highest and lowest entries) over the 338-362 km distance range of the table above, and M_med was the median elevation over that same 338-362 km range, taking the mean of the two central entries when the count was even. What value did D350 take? 14.9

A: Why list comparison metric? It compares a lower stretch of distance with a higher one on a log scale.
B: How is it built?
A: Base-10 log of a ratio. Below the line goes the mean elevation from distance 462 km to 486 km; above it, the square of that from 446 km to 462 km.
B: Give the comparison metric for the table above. 1.17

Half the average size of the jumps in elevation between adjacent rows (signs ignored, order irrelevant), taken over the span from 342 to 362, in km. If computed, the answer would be 0.43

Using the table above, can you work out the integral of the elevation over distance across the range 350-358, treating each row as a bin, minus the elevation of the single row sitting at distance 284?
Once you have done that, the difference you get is 106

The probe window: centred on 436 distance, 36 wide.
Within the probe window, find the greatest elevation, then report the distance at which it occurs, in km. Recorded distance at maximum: 420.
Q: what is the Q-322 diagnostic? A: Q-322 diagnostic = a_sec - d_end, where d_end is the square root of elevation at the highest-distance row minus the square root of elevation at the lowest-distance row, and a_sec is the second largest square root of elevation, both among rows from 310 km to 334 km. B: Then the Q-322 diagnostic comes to 4.04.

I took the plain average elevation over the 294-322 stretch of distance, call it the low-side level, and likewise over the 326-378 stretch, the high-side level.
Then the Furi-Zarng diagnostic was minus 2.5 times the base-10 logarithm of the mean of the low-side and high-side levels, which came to -2.93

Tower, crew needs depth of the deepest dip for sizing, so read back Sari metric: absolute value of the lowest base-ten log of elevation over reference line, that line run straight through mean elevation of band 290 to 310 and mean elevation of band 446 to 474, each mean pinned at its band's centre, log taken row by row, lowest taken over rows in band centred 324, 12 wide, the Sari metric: 0.032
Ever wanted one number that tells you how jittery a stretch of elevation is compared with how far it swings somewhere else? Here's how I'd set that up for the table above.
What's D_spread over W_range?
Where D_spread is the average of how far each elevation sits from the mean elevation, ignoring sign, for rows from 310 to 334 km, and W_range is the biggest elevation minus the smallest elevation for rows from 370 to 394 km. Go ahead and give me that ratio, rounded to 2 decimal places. 0.28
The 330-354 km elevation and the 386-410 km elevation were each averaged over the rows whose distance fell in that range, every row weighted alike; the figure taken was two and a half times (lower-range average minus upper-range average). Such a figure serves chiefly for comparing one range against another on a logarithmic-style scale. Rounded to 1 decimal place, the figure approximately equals 1.5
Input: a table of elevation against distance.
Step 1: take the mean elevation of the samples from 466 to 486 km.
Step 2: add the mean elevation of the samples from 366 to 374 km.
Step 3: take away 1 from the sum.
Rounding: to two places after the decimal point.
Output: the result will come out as 28.09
